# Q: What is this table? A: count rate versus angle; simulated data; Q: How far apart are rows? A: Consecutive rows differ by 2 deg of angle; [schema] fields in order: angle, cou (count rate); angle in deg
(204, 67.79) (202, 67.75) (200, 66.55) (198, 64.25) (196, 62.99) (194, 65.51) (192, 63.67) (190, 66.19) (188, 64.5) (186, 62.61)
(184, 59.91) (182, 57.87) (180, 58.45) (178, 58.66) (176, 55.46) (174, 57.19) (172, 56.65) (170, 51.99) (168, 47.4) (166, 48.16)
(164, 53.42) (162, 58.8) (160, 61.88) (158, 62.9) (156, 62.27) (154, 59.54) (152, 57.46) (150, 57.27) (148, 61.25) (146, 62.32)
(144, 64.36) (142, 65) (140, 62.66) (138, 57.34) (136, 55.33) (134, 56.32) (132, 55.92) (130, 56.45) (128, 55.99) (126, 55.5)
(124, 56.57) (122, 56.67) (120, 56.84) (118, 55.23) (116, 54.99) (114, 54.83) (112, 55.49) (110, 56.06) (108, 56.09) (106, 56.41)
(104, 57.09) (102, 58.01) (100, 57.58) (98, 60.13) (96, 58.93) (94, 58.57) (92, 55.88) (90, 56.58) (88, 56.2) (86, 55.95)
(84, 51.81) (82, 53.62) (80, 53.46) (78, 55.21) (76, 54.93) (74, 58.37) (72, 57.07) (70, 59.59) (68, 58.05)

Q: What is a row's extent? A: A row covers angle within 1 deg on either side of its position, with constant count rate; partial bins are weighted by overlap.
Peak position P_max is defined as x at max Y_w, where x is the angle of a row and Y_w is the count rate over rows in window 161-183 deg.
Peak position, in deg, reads 162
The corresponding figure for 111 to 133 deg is 120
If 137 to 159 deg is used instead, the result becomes 142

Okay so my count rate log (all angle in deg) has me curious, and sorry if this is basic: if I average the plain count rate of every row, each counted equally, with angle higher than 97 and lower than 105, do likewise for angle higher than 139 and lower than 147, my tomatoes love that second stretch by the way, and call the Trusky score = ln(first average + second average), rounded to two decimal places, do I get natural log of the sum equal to 4.80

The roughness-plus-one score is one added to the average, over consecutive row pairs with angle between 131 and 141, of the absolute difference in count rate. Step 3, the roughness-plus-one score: 3.2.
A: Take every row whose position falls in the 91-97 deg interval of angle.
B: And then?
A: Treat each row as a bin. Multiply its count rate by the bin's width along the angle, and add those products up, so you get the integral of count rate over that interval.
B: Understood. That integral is 347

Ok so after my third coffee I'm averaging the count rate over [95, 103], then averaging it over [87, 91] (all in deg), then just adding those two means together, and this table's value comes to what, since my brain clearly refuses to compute 115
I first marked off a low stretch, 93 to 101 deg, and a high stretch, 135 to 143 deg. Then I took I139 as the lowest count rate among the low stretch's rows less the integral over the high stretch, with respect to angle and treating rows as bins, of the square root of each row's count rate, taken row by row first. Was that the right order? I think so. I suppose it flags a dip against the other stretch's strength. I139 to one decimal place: -4.4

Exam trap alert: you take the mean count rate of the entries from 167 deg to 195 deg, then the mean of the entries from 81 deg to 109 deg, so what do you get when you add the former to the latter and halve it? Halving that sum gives 57.8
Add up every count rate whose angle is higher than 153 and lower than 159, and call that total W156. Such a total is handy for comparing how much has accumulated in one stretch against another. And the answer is 185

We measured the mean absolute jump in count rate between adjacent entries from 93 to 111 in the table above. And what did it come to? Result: 0.8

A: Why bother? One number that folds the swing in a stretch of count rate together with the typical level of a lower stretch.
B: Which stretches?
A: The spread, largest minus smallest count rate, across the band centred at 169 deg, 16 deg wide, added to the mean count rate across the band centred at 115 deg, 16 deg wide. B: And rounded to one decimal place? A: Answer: 67.2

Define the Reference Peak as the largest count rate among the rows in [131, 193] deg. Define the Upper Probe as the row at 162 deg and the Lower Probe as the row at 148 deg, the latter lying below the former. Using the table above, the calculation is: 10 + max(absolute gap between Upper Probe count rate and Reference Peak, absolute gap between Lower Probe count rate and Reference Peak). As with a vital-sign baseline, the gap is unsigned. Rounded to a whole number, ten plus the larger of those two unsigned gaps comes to 17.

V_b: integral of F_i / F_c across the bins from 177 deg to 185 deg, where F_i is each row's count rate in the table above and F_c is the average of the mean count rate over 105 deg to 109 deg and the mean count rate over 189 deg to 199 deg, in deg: 7.78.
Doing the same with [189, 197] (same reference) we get 8.56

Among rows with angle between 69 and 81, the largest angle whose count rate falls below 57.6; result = 80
